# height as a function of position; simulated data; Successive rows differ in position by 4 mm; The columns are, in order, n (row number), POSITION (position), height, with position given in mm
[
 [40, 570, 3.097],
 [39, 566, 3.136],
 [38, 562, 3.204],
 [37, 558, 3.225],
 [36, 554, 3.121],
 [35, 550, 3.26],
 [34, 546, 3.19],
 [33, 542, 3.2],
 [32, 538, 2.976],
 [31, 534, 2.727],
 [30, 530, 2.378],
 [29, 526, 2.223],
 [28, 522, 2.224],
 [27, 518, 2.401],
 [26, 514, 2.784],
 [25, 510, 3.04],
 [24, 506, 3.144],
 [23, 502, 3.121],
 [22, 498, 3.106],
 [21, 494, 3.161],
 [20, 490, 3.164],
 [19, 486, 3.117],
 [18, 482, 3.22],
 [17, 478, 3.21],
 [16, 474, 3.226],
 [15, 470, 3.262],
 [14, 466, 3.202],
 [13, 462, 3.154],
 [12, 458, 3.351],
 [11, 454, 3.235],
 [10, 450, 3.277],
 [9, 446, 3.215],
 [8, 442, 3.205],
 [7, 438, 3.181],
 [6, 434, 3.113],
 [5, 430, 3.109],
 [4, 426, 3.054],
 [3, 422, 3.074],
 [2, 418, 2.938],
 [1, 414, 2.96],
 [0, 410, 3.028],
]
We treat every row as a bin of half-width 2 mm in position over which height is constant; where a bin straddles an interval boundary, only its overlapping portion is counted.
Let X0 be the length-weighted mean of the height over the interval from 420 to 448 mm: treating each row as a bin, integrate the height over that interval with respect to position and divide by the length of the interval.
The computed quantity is 3.14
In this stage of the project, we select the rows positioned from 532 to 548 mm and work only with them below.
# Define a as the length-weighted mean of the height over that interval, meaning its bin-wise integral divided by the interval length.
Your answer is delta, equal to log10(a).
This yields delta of 0.480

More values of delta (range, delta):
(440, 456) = 0.510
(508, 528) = 0.404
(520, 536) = 0.378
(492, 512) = 0.493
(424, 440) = 0.493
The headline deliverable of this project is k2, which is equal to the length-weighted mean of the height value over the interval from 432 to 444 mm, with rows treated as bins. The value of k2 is 3.17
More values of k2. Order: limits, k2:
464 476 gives 3.23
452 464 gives 3.25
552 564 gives 3.18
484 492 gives 3.14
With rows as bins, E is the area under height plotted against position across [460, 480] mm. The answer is 64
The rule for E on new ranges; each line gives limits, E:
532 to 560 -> 87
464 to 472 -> 26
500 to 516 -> 48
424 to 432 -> 25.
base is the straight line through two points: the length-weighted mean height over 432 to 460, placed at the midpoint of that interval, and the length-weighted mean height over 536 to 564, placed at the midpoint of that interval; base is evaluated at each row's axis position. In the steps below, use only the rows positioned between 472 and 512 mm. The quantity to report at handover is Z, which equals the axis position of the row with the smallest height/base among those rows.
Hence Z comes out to 510 mm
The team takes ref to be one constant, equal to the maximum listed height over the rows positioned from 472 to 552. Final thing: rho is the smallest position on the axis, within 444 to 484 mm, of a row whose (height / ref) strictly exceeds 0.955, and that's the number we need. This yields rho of 446 mm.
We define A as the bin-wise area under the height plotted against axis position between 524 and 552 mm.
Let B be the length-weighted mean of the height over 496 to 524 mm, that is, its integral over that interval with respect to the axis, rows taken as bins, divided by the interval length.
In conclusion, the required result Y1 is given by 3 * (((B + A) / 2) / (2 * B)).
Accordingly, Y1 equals 22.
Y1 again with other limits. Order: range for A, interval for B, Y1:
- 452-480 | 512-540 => 28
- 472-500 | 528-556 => 23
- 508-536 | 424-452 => 18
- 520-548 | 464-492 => 18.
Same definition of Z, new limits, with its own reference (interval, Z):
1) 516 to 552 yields 522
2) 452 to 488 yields 486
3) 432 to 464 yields 434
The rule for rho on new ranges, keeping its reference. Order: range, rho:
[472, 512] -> 474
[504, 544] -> 506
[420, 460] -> 438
